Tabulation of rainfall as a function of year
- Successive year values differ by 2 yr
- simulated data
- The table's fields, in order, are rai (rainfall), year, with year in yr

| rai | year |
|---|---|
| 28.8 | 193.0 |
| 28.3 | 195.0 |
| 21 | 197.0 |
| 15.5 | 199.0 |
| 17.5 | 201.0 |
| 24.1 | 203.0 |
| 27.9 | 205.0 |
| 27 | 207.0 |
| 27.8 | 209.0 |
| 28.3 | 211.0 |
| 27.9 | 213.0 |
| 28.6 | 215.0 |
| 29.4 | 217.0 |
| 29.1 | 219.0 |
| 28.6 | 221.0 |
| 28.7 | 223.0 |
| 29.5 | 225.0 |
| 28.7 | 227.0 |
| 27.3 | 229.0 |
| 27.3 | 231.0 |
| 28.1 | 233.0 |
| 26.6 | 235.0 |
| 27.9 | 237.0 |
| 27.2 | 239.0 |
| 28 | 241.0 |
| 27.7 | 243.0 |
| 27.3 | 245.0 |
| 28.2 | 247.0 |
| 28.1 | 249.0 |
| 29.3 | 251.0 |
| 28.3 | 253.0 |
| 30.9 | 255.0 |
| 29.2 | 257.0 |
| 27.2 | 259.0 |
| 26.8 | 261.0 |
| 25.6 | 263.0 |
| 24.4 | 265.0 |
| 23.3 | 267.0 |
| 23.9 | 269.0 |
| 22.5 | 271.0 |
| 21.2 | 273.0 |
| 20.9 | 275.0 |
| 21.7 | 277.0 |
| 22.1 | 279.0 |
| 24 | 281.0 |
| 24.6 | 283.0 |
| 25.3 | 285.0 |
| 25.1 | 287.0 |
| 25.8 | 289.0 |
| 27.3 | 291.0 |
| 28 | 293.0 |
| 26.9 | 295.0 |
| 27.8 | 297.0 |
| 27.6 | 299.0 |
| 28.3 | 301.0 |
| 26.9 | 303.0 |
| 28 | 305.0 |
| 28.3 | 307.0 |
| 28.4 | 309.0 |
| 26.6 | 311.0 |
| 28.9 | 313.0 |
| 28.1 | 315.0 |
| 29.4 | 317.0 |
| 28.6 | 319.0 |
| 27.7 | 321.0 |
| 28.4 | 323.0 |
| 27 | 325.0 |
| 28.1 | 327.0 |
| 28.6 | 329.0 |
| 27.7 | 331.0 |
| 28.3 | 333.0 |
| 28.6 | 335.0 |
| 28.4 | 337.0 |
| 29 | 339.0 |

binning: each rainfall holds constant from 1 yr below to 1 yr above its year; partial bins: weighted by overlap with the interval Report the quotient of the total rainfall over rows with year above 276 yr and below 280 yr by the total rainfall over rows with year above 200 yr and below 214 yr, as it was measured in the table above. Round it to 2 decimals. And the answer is 0.24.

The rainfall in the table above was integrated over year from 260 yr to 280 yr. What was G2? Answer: 465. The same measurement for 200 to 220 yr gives 535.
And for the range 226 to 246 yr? 552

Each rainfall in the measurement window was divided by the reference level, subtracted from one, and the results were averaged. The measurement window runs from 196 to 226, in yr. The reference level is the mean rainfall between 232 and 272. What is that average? 0.036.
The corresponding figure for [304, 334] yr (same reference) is -0.041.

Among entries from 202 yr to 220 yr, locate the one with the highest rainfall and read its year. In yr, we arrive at 217.0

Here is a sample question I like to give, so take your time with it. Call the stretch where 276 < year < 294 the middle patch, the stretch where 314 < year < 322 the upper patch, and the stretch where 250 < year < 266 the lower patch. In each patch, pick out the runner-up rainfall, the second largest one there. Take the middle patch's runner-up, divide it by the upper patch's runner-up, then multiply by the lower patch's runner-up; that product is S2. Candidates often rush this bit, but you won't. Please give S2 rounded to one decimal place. 28.0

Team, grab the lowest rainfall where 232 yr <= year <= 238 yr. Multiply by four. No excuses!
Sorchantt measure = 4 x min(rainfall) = 106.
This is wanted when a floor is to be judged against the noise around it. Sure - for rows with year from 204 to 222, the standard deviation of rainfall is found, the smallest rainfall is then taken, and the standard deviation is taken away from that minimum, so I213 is 26.3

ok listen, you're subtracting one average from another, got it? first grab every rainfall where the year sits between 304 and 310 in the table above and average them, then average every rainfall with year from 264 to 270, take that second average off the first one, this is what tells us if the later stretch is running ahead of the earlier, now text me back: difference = 4.4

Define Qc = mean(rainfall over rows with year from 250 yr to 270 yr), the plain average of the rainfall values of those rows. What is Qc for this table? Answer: 26.9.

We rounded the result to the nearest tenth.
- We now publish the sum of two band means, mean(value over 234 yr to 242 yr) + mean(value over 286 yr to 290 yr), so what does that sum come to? 52.9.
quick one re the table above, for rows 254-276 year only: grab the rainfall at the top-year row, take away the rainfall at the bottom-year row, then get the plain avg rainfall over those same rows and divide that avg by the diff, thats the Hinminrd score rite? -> -3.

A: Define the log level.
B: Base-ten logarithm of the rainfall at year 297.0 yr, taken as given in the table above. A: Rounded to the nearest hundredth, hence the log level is 1.44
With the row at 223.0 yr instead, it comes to 1.46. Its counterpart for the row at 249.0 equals 1.45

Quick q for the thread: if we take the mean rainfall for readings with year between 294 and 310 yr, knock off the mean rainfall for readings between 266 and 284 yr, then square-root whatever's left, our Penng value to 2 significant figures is 2.3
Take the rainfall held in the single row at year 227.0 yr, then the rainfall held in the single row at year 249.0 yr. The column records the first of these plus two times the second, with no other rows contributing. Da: 84.9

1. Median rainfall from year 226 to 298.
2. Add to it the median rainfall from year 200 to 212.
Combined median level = 54.6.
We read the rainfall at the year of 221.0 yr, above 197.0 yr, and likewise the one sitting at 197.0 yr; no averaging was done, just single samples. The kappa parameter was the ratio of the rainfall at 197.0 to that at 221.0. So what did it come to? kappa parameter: 0.73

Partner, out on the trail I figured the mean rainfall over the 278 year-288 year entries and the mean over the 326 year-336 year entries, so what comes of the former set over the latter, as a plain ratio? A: 0.857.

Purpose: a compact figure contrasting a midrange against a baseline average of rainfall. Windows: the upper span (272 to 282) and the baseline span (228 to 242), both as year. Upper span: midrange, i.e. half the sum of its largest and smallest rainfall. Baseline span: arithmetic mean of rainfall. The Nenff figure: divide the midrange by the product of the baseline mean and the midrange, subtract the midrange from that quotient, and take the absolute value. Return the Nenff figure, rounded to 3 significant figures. 22.4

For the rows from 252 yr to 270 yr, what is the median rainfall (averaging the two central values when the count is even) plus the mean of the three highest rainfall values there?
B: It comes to 56.3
